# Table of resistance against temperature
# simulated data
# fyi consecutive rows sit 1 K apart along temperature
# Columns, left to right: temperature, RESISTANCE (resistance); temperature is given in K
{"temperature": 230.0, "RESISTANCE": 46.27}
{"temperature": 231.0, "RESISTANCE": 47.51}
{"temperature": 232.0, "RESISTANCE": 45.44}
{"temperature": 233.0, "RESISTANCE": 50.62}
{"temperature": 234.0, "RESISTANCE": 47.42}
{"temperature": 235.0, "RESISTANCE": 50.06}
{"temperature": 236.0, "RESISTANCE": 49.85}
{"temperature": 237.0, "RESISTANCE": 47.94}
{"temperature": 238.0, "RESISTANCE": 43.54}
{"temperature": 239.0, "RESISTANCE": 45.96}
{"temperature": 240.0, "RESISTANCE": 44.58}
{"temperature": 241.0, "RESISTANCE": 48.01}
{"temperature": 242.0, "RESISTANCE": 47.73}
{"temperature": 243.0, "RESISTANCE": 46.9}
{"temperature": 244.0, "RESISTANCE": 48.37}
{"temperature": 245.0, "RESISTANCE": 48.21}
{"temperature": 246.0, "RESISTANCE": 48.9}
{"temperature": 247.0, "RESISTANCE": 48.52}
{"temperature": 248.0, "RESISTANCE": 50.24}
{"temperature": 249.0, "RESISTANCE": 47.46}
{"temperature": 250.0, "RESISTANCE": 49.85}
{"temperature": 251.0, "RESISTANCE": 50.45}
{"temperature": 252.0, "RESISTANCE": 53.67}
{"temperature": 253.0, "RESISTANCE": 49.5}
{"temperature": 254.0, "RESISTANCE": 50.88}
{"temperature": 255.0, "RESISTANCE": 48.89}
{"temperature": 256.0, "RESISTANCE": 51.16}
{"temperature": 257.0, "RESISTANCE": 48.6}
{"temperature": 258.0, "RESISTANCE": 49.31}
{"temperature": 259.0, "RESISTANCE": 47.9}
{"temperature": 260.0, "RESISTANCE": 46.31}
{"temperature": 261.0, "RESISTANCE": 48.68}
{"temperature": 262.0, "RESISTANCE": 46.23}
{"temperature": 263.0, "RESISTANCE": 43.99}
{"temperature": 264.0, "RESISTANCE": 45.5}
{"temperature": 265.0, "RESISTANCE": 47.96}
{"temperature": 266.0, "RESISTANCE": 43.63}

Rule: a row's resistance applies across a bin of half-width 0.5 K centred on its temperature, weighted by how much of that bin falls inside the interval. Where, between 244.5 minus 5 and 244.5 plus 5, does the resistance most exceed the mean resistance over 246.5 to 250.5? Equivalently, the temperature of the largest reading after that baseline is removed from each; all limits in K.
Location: 248.0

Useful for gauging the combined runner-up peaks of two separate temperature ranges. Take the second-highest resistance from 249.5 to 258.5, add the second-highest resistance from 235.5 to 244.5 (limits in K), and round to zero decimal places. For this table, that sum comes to 100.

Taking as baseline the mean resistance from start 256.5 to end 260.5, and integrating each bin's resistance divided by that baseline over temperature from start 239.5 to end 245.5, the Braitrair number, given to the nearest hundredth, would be 5.91 K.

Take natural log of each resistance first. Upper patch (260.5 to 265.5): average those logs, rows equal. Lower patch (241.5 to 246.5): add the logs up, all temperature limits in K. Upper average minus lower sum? -15.5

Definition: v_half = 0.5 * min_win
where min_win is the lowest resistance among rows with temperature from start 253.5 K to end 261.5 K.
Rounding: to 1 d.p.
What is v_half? 23.2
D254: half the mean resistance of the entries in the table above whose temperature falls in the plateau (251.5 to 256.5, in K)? 25.4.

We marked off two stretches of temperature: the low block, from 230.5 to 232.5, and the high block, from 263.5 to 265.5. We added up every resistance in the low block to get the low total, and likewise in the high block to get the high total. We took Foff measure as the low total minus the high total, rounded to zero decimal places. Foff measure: -1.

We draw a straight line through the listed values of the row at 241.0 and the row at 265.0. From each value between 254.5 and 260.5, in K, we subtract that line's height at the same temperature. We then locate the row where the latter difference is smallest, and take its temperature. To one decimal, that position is 260.0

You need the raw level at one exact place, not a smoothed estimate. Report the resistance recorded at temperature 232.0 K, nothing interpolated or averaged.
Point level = 45.44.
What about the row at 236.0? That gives 49.85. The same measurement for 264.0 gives 45.5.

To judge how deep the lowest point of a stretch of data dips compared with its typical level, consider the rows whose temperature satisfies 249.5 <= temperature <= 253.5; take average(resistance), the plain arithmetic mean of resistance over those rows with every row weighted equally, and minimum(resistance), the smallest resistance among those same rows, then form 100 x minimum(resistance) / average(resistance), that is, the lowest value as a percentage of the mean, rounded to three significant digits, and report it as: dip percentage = 97.3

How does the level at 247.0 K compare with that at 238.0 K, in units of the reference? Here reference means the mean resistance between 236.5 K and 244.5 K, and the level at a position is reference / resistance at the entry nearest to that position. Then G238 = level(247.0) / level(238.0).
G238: 0.90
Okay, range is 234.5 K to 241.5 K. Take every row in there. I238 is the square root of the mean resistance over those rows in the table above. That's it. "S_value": 6.87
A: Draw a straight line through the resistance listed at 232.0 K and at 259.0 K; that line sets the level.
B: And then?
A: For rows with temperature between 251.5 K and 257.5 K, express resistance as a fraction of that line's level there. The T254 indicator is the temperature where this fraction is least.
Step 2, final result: 257.0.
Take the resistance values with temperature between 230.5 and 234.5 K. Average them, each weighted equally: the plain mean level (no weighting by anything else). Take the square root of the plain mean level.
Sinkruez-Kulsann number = 6.91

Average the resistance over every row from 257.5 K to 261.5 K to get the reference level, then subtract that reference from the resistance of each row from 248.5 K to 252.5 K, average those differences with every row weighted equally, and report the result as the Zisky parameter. 2.3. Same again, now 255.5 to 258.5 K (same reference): 1.6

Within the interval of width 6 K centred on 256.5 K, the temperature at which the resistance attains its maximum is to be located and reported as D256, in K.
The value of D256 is 256.0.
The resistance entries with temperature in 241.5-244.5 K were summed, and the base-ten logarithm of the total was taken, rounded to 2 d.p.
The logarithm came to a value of 2.16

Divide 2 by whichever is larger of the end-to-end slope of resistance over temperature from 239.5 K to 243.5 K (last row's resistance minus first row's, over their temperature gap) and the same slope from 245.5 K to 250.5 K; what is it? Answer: 2.6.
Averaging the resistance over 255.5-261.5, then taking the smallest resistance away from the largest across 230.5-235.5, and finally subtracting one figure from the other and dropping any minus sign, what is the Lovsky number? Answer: 43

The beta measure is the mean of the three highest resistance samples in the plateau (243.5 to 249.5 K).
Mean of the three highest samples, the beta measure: 49.2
